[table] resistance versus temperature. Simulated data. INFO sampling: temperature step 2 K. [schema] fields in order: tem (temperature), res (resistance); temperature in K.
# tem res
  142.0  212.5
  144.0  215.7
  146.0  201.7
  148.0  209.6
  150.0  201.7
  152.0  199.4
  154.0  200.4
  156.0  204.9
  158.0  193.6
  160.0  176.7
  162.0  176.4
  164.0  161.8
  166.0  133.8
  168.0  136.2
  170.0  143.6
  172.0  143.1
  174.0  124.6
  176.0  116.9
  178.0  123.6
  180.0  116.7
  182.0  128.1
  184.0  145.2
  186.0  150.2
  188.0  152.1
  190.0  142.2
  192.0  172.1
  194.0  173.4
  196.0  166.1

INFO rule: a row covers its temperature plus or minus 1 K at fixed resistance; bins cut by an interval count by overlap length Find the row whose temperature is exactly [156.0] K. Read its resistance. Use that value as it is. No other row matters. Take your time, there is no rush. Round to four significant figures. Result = 204.9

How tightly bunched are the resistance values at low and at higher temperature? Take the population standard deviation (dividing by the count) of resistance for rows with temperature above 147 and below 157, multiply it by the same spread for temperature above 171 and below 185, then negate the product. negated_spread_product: -40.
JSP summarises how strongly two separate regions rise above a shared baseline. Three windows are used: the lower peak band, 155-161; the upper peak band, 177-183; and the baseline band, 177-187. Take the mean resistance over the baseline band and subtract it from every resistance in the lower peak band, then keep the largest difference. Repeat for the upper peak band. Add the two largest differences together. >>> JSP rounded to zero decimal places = 67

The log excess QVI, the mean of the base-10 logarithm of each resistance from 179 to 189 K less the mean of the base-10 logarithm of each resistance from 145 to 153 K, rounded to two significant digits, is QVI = -0.17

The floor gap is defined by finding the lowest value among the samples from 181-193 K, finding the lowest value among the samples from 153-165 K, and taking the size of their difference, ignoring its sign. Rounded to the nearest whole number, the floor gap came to 34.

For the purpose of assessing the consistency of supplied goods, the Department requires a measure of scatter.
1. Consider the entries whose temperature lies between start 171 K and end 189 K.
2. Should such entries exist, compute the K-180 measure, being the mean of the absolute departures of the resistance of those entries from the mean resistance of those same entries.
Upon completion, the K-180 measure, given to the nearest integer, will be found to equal 13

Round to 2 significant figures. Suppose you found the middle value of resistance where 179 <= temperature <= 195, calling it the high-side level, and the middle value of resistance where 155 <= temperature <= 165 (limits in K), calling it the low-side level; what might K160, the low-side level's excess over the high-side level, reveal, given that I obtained 29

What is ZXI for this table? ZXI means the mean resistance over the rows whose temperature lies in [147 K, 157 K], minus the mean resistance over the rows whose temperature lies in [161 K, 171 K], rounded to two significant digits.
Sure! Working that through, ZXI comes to 53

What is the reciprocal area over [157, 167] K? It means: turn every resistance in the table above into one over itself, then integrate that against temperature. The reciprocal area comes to 0.06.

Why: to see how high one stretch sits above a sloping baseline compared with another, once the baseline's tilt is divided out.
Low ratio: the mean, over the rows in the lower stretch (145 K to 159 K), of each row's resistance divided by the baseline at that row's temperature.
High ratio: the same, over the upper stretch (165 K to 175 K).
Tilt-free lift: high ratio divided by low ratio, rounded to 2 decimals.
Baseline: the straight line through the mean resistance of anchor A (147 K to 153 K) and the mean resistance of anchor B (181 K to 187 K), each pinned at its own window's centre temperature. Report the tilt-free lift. 0.81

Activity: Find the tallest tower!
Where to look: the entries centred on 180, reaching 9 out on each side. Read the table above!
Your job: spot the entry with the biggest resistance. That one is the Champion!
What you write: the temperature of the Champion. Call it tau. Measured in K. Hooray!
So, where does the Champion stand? 188.0 K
